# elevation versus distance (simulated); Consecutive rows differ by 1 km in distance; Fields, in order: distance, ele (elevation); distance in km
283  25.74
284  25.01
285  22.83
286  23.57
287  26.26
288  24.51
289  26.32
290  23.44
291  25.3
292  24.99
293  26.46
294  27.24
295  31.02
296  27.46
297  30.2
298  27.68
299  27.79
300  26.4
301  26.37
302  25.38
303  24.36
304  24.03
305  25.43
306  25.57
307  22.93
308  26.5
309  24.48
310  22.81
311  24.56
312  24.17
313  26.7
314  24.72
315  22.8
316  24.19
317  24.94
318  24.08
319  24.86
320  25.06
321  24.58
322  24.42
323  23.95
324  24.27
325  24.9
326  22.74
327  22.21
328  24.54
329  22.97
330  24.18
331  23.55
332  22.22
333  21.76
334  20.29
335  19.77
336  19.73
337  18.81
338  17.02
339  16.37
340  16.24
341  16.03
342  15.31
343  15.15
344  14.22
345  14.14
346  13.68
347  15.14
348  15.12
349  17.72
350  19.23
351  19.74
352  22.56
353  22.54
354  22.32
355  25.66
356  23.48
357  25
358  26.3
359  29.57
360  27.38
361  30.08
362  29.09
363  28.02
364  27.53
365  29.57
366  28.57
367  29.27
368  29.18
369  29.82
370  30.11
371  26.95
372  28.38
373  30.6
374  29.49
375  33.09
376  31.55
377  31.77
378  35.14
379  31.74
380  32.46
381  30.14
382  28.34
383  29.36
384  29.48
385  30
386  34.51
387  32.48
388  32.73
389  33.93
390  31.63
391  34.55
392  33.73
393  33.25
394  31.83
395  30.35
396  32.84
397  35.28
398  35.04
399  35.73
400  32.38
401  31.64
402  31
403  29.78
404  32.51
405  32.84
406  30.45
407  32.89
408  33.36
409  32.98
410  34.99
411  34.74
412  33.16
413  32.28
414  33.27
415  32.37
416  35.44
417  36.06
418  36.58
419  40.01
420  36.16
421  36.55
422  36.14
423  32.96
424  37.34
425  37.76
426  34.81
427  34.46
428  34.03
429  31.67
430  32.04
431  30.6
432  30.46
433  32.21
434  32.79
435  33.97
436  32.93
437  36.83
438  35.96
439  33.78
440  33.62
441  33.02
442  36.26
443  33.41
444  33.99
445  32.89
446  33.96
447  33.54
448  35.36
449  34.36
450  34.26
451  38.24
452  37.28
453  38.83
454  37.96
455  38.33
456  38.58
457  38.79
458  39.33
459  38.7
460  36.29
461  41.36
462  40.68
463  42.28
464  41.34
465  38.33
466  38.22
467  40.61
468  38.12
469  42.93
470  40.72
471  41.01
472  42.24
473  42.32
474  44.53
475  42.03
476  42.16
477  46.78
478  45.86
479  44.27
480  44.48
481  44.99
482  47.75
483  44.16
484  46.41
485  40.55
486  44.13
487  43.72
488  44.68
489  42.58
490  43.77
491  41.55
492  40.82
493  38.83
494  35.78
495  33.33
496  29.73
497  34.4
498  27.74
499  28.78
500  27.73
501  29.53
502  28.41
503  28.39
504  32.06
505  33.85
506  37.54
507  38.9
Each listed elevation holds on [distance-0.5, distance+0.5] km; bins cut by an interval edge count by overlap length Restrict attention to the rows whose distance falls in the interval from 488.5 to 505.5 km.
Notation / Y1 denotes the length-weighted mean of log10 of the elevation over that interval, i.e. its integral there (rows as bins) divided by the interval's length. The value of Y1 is 1.53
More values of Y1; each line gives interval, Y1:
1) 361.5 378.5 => 1.47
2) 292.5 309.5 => 1.42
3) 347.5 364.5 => 1.38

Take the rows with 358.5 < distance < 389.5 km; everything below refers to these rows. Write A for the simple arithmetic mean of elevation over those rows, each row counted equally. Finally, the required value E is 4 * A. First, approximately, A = 30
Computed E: 121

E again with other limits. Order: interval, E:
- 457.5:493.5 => 169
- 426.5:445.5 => 134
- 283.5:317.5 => 102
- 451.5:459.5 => 154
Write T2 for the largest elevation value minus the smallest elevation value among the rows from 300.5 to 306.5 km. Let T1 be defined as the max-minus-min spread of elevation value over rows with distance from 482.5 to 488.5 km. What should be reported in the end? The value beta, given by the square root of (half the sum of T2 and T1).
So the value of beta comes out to 2.0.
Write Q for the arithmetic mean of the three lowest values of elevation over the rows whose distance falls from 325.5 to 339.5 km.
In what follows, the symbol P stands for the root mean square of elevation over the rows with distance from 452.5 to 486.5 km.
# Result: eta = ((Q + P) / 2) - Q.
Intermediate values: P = 41.7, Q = 17.4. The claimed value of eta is 12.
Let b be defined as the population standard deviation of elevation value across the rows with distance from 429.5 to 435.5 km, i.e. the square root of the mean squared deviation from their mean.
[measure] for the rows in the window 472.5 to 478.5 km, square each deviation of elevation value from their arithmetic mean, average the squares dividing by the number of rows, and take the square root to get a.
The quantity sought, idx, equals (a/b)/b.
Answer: 1.3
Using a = 1.9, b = 1.2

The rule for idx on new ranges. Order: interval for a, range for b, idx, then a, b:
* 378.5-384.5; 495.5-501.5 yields 0.3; 1.4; 2.3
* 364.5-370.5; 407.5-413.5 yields 0.5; 0.5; 1.0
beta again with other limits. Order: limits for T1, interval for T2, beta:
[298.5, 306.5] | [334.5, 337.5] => 1.5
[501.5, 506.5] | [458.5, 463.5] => 2.8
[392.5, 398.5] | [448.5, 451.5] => 2.1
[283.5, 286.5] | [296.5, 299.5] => 1.5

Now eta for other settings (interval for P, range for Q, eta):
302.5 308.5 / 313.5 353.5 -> 5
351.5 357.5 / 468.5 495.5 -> -6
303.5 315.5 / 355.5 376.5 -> 0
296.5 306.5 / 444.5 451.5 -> -4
